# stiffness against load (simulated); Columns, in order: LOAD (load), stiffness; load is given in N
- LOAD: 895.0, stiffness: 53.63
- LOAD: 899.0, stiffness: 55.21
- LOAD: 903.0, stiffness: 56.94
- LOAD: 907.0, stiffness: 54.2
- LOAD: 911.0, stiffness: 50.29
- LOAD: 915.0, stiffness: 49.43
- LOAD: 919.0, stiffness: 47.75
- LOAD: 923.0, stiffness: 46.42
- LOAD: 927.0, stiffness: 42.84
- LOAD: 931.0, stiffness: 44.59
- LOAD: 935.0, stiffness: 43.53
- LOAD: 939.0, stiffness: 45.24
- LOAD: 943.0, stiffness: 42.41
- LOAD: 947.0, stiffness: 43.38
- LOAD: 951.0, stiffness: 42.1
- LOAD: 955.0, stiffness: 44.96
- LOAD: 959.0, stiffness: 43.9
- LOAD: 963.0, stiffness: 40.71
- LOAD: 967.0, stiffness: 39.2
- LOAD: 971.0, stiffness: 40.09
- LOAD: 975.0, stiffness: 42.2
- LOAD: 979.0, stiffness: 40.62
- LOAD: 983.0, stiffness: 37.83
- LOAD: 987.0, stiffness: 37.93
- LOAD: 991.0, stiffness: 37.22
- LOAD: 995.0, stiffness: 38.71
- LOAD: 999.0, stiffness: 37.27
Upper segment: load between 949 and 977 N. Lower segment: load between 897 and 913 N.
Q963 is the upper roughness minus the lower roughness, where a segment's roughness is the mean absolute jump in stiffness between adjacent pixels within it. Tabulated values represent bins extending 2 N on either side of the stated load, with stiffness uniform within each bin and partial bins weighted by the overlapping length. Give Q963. -0.9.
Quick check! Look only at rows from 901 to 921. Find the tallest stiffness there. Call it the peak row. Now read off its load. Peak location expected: 903.0 N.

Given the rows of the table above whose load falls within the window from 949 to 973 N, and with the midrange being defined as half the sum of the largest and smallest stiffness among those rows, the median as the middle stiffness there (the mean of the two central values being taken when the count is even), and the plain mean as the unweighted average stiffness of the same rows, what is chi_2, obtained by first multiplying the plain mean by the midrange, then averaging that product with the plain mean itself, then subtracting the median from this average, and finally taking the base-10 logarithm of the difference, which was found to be 2.93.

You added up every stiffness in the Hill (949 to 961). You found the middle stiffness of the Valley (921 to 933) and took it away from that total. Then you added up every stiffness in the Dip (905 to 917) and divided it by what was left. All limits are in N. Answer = 1.78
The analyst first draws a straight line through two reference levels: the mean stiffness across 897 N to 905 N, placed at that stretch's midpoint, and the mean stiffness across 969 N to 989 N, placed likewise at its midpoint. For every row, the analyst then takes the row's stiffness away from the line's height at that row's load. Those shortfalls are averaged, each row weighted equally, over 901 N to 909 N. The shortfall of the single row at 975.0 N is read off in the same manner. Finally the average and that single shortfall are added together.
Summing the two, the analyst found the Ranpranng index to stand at -2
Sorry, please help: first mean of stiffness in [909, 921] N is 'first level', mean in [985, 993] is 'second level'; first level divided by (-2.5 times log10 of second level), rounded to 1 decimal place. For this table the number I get -12.5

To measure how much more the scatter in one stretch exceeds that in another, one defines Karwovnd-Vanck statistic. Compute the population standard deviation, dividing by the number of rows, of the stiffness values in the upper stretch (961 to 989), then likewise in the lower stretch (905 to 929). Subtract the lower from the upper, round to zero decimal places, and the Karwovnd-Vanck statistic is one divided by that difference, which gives 0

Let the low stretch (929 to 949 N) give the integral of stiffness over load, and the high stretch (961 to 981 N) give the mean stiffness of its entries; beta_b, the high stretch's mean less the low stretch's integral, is -836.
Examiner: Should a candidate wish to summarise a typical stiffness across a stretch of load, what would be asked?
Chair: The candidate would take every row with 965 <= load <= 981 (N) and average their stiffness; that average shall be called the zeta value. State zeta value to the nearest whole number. 41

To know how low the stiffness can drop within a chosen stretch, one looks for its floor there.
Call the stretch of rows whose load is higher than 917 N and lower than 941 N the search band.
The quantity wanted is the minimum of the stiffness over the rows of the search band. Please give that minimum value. 42.84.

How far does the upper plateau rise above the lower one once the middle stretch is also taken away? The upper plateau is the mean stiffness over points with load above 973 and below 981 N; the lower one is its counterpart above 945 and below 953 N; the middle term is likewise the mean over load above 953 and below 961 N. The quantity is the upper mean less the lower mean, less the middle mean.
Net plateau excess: -45.8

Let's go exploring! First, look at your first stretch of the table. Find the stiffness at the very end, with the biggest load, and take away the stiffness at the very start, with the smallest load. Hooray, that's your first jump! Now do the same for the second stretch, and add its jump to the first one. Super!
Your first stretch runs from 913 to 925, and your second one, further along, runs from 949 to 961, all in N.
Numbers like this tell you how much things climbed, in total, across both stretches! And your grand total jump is -1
